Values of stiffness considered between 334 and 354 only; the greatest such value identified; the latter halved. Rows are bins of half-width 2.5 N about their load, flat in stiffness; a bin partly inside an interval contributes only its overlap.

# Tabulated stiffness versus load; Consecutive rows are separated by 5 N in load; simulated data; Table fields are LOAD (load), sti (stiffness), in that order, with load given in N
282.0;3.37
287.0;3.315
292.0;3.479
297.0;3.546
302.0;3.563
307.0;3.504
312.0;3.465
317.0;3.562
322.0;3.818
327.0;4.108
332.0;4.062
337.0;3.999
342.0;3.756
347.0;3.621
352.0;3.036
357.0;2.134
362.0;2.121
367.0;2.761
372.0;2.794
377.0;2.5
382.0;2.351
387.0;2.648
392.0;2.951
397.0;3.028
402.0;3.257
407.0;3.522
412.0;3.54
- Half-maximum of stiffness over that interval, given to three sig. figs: 2.00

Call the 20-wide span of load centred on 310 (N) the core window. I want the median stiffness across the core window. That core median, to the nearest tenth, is 3.5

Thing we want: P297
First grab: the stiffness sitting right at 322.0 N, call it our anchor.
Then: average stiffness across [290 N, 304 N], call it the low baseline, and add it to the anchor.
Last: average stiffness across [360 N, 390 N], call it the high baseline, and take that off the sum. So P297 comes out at 4.8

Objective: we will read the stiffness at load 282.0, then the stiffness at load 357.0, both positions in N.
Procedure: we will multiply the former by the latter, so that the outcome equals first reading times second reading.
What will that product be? 7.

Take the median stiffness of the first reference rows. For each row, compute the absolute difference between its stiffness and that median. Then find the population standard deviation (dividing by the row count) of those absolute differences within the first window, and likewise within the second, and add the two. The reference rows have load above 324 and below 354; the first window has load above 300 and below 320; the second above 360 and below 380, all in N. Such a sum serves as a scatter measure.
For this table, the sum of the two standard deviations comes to 0.31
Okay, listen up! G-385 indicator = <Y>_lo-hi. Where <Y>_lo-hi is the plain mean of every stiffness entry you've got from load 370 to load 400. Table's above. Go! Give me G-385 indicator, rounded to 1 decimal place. 2.7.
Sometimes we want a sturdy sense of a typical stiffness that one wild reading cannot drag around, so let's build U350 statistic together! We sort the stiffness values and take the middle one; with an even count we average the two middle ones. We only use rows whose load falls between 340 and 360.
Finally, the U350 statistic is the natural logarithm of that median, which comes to 1.20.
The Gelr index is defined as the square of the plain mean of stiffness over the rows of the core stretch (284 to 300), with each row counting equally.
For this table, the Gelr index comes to 12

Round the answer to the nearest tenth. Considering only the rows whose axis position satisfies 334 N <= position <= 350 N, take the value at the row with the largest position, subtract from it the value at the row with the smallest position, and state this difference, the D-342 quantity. -0.4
